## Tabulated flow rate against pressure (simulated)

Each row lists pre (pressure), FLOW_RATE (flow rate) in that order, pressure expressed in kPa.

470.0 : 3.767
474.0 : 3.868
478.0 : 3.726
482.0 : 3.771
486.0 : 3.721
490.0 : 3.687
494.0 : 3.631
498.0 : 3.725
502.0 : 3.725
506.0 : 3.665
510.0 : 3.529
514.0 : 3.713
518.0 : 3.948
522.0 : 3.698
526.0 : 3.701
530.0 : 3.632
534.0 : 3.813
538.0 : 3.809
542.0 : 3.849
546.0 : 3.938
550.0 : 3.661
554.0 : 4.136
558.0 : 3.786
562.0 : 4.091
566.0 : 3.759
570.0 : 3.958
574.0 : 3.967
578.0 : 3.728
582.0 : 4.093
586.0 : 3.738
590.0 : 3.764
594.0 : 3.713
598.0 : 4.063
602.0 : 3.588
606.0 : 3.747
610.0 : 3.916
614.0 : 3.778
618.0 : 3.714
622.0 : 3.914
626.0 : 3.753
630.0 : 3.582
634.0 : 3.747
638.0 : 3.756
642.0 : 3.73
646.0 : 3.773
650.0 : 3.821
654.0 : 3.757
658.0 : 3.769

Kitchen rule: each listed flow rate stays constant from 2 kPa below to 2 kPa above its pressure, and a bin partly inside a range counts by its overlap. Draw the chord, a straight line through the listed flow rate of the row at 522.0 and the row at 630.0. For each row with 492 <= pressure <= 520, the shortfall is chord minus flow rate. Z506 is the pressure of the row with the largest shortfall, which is 510.0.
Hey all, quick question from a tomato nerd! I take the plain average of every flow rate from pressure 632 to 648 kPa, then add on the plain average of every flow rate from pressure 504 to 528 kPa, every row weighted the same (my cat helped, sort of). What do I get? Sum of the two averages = 7.46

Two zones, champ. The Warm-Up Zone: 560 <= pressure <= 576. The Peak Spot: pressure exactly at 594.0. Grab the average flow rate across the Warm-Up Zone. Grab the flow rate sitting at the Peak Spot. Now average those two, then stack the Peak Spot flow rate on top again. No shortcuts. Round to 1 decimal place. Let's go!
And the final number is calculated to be 7.5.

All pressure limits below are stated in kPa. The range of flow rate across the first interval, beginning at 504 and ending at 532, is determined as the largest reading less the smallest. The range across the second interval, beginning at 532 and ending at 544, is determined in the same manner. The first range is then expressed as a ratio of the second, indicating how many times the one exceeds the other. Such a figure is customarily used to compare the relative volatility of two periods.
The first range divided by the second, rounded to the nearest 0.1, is 10.5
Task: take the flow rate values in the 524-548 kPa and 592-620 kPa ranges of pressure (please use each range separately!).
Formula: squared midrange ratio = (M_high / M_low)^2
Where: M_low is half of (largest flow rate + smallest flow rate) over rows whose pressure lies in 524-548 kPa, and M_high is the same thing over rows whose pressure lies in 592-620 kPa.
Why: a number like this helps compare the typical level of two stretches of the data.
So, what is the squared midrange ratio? 1.02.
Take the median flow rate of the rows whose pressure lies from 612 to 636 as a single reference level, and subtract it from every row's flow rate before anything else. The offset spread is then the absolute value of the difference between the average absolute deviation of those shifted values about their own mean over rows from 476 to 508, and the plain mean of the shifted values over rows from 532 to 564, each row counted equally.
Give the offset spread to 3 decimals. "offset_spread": 0.101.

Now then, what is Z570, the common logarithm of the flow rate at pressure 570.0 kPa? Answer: 0.5975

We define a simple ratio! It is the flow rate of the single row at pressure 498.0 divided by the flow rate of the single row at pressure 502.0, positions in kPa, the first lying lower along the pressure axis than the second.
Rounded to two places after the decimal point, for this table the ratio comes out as 1.00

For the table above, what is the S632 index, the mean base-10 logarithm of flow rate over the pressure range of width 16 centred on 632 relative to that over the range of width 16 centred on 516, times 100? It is 100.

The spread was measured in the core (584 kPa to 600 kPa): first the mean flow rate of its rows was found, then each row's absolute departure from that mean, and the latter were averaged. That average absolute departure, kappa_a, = 0.12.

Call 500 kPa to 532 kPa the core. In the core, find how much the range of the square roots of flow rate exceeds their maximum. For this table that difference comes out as -1.88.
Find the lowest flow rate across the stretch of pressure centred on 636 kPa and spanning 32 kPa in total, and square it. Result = 12.83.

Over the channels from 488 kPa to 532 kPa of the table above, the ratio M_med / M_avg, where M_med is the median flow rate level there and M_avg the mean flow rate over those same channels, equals 1.001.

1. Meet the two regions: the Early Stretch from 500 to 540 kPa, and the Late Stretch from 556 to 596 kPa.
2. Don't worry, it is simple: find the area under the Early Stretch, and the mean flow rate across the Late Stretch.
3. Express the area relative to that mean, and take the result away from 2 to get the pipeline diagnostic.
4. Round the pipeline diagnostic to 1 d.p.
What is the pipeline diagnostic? -36.6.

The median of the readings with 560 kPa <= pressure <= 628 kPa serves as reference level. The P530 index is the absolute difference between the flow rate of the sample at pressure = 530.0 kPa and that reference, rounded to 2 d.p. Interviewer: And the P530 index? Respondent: 0.13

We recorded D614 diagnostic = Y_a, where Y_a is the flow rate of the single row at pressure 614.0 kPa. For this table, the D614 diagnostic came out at 3.778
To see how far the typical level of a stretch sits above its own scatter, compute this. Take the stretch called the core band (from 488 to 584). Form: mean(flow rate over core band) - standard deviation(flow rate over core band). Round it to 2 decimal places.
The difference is 3.64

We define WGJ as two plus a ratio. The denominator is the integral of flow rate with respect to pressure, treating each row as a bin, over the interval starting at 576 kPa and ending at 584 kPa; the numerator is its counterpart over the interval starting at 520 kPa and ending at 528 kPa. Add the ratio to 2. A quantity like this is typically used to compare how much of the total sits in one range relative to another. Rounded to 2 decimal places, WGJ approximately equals 2.95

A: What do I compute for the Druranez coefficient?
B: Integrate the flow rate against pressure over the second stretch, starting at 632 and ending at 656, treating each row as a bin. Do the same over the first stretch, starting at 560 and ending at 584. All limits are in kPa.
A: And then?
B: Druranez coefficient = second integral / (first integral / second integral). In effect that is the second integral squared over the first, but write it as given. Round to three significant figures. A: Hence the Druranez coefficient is 86.5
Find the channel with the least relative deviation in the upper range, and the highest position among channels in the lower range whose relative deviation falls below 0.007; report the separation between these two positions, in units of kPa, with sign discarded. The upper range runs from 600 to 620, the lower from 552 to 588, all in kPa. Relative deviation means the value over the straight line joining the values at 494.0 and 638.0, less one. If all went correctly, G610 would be 24 kPa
